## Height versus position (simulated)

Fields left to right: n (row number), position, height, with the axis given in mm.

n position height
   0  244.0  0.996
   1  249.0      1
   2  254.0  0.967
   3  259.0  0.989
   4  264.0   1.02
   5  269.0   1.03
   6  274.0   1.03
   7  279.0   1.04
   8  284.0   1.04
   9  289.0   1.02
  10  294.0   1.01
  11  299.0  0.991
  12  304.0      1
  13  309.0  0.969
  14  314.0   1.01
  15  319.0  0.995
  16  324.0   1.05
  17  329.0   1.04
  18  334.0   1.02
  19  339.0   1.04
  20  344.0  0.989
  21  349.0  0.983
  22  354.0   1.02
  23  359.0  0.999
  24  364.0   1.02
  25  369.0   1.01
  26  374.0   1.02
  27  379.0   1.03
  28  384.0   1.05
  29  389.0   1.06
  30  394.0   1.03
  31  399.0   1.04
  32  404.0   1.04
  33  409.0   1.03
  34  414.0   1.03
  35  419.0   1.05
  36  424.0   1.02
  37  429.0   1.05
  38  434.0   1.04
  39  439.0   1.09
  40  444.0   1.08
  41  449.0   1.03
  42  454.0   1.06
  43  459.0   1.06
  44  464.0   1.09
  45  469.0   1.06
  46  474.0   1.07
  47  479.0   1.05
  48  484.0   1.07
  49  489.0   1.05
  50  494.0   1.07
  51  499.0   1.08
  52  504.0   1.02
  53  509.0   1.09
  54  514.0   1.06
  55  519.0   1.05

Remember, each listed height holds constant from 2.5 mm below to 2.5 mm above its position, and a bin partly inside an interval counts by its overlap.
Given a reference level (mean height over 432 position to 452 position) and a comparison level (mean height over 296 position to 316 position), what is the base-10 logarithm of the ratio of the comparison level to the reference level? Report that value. -0.029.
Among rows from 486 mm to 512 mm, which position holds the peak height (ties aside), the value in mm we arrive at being 509.0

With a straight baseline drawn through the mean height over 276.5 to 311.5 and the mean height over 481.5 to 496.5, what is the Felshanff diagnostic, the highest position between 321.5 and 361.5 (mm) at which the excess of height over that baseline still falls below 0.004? 359.0 mm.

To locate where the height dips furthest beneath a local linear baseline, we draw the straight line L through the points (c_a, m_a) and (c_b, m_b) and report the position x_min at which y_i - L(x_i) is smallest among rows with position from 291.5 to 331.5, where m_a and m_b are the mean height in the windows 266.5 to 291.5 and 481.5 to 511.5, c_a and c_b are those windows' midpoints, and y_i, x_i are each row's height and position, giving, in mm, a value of 309.0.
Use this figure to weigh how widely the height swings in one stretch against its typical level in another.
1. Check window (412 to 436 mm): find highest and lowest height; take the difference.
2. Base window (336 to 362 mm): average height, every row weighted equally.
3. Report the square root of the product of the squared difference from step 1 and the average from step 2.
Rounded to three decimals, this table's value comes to 0.030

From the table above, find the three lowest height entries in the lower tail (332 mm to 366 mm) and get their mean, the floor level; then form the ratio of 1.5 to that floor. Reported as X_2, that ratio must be 1.51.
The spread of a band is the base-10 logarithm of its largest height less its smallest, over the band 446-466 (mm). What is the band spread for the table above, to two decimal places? -1.22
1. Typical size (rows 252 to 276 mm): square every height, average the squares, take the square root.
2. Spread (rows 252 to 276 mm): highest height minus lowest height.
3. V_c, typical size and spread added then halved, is 0.535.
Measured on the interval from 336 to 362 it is 0.532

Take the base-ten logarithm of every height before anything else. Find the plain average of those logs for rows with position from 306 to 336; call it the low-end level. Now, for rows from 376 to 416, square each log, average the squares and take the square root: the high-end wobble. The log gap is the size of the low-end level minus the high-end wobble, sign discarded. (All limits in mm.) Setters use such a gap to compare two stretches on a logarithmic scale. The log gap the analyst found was 0.011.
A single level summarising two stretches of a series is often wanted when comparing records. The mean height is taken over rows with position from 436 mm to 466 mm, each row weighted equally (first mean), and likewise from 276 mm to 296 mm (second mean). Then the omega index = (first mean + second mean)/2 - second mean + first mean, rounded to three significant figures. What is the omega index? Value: 1.09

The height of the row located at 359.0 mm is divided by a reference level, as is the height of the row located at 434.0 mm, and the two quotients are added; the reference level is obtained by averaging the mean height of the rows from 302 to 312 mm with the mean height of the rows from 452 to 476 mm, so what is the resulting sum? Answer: 1.99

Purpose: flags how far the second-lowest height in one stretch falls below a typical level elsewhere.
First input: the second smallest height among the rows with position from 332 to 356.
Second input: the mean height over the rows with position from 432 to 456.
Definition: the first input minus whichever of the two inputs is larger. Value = -0.071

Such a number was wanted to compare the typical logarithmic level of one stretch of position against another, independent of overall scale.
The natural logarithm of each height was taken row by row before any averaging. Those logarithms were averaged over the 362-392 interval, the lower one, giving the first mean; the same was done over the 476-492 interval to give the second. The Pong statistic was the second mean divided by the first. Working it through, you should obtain 1.8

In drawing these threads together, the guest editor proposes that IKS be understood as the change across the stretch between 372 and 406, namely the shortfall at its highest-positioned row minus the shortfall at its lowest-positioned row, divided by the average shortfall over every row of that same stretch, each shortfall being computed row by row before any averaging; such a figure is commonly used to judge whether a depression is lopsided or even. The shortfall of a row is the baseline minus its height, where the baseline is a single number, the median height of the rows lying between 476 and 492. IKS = -1.8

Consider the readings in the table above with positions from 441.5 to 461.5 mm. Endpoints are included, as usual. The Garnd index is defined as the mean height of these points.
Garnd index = 1.06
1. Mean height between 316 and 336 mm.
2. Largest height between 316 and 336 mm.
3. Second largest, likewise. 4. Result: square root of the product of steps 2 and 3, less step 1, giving 0.019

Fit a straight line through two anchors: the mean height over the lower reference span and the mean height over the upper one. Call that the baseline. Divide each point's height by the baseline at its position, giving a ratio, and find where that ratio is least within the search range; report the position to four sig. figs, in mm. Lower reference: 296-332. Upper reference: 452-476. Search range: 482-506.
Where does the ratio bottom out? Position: 504.0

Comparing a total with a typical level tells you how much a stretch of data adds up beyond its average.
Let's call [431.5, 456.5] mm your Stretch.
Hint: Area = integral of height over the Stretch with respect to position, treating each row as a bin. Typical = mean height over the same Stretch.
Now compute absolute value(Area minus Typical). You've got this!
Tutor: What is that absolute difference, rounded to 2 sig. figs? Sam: 25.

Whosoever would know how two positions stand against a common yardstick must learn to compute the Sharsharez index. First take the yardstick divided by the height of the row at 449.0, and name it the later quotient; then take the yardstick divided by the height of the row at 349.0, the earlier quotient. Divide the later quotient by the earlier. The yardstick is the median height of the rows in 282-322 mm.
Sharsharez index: 0.95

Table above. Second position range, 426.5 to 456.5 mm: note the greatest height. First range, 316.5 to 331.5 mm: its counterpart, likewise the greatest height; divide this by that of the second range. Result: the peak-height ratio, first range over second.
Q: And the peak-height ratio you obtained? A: 0.96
